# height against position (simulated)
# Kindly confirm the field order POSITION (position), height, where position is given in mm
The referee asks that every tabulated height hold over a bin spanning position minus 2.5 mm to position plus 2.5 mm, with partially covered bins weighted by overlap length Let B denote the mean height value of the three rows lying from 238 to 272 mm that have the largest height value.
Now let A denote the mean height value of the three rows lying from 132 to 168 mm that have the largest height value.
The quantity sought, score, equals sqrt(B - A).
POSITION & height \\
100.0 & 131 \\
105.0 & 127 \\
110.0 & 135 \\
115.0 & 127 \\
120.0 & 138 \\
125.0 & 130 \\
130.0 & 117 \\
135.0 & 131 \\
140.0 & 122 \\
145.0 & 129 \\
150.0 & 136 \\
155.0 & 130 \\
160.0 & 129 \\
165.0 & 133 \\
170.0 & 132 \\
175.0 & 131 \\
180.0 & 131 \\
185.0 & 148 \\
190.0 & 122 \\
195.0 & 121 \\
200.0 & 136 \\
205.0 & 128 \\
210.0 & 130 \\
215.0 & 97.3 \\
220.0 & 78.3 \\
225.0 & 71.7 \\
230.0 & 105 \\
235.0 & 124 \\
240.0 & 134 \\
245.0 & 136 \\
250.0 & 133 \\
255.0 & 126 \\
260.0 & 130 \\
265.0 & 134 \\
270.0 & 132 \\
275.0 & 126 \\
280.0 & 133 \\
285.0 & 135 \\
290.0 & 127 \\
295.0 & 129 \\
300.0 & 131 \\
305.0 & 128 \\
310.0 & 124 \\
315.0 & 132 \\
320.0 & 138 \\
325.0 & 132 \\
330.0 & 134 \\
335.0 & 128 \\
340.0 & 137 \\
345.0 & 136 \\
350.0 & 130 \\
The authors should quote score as 1.2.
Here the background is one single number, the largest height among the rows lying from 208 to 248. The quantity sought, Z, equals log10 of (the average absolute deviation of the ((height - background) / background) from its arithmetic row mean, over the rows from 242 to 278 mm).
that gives -1.64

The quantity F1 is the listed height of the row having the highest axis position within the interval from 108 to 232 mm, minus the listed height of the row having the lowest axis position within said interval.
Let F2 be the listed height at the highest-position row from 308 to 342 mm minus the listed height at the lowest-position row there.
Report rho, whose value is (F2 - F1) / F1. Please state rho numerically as -1.4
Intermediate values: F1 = -30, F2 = 13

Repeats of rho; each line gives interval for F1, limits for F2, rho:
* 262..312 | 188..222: 3.4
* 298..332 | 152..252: 0.0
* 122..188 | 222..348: 2.6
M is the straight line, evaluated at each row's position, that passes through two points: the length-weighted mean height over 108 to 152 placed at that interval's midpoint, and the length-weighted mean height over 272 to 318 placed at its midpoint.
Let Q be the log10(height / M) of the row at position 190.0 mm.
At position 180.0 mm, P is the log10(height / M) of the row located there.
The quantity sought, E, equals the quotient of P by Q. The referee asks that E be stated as -0.2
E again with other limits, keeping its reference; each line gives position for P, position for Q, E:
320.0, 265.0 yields 1.8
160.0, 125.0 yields -0.5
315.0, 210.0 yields 4.2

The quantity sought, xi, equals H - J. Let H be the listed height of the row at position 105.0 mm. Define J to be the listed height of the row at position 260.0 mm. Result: -3.0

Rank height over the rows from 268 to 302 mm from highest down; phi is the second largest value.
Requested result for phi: 133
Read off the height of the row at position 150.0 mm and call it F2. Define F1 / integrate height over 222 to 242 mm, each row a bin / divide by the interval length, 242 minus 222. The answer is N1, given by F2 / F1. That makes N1 1.27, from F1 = 107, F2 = 136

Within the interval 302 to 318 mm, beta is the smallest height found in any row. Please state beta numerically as 124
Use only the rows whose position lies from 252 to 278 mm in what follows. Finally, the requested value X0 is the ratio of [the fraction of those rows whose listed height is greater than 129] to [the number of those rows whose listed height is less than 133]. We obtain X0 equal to 0.15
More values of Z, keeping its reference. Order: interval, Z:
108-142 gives -1.38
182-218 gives -1.10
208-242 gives -0.83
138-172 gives -1.65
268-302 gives -1.71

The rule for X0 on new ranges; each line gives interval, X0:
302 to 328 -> 0.15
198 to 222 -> 0.10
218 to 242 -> 0.05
